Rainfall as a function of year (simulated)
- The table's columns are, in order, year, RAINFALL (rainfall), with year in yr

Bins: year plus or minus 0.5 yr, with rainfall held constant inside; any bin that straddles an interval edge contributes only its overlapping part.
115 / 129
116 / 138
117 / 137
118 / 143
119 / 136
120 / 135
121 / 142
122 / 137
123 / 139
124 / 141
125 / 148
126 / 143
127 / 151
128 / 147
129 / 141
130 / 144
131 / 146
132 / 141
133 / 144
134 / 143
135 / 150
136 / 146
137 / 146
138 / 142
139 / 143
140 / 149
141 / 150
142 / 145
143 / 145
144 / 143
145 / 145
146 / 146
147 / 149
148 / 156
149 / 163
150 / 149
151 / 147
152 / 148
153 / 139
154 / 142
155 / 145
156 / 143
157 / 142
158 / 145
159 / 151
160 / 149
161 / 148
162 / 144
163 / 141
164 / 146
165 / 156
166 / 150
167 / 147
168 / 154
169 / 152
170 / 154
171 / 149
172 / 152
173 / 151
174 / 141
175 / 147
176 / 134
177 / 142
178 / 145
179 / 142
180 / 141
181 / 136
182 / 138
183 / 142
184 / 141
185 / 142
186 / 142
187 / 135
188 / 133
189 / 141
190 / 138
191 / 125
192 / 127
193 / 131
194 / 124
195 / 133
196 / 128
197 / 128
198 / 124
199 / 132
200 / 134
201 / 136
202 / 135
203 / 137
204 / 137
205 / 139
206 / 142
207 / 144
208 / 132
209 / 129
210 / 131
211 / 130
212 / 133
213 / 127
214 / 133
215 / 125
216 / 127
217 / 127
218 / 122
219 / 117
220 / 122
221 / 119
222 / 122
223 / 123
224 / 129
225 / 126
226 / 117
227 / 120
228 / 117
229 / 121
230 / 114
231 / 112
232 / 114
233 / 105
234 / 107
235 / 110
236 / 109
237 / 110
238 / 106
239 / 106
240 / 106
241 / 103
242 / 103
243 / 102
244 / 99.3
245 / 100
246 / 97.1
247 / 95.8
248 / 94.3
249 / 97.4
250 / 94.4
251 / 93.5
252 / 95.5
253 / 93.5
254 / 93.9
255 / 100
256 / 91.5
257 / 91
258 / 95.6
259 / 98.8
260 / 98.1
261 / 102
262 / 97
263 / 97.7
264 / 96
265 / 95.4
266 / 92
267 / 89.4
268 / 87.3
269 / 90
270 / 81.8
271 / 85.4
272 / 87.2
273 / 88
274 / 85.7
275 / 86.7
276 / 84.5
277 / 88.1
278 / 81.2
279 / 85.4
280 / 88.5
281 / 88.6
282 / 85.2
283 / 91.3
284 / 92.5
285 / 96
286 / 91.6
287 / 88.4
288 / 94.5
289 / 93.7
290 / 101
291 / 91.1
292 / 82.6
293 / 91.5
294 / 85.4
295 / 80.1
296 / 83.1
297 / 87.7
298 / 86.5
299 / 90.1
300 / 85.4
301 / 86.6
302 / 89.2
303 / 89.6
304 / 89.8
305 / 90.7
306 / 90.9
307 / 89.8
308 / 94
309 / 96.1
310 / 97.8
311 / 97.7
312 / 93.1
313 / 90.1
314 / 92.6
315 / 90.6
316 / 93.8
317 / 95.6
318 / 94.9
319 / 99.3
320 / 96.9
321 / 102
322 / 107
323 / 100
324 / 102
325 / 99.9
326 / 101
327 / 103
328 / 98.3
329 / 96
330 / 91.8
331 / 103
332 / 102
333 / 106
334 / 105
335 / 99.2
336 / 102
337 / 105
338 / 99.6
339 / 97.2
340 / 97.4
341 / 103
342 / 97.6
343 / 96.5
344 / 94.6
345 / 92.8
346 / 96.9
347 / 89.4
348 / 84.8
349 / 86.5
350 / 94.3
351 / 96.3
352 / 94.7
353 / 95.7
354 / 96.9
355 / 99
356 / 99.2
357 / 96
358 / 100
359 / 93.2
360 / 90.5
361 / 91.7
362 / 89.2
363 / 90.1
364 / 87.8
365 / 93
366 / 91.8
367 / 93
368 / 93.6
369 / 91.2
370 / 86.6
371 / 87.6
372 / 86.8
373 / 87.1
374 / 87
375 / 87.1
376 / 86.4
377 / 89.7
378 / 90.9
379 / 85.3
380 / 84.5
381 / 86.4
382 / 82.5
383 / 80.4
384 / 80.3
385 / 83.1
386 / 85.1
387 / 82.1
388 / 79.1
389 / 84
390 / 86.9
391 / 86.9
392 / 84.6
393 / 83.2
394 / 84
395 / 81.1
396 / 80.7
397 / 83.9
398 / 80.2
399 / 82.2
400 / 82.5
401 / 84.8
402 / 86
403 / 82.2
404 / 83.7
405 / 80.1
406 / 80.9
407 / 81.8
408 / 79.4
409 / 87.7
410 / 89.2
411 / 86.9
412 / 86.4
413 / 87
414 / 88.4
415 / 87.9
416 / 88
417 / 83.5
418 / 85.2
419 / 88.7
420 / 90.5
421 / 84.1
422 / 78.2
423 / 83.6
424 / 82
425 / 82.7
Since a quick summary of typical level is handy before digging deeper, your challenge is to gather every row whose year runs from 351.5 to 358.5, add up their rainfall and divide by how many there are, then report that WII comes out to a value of 97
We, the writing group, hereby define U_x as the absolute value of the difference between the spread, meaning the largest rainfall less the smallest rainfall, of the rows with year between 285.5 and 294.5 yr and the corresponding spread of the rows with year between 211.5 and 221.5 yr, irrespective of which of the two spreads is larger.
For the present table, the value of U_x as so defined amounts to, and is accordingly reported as 2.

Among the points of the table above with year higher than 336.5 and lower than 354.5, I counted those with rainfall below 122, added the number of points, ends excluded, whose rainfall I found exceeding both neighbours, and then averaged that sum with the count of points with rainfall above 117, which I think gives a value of 10.5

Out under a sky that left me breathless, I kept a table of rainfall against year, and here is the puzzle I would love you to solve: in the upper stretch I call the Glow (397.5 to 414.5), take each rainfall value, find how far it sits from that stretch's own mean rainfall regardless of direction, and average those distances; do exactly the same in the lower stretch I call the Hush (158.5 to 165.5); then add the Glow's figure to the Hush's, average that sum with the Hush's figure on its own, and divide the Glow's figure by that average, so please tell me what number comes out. 0.56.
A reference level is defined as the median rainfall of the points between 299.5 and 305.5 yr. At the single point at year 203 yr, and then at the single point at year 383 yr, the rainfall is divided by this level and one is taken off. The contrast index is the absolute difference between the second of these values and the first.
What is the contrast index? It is 0.63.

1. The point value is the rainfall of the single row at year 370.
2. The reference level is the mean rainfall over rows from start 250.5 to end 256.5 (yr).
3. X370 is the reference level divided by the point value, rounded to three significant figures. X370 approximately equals 1.09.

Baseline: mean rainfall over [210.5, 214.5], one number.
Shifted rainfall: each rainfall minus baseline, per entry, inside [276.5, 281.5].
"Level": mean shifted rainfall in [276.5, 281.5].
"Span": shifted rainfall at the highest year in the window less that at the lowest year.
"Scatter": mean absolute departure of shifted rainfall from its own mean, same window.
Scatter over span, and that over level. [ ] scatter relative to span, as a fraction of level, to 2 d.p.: -0.11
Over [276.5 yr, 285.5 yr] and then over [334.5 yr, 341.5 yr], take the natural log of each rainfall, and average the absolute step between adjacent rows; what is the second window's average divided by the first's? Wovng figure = 0.8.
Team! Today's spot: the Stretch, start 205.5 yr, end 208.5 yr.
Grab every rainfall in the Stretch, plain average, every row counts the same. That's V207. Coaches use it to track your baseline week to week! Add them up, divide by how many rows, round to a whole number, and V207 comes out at 139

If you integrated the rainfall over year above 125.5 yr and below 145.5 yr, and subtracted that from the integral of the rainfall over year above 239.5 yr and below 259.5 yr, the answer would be -958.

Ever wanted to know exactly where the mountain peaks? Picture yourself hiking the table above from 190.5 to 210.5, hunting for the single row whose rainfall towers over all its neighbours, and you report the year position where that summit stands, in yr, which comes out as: 207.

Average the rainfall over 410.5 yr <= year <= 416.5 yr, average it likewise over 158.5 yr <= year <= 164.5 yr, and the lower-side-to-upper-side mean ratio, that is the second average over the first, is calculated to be 1.68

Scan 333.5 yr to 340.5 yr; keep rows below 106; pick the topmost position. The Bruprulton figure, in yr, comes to 340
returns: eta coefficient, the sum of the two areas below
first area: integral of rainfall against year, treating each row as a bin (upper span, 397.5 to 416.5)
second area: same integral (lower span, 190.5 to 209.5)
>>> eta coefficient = 4122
